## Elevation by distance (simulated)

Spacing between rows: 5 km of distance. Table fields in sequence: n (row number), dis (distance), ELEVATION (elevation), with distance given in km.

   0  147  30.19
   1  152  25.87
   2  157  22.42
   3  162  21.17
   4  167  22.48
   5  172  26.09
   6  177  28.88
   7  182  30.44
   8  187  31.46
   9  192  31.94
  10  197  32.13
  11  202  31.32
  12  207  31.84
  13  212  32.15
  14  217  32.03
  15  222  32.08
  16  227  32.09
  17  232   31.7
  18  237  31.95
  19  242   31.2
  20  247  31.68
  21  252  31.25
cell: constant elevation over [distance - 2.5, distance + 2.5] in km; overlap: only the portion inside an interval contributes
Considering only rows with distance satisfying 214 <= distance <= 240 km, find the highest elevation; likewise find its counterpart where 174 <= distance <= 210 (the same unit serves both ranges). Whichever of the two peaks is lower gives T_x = 32.1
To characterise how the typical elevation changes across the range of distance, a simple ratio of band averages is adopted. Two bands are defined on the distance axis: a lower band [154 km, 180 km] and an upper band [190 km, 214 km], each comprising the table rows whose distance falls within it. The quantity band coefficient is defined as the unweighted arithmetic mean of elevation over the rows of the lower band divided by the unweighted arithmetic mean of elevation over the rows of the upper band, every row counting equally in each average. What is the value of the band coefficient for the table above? 0.76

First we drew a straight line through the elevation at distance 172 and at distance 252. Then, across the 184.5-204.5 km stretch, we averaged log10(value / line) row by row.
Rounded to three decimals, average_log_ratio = 0.061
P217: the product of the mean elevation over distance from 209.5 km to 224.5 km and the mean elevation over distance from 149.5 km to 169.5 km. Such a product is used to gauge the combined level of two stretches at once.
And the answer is 738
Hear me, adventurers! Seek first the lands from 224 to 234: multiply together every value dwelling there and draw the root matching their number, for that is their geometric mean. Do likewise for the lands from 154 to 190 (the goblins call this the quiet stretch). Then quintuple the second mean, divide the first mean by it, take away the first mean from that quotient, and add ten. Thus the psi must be -21.6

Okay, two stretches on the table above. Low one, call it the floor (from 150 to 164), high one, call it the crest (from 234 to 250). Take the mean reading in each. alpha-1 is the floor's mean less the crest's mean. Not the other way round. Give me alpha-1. -8.5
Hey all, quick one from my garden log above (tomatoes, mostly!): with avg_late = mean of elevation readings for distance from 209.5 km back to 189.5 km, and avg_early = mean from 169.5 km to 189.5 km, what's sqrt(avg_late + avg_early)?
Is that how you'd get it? 7.81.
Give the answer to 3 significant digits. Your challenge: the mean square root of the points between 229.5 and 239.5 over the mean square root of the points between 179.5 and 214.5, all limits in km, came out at 1.00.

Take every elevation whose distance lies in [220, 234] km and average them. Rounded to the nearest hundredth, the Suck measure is 31.96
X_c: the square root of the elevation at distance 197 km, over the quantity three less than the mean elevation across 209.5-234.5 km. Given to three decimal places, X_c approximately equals 0.195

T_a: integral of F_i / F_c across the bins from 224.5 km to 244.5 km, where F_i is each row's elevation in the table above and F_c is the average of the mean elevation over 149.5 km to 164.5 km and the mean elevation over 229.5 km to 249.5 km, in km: 23.17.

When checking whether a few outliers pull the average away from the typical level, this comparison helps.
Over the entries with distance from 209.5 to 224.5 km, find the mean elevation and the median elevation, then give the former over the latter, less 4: -3.00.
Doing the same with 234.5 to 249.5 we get -3.00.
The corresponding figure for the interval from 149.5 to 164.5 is -2.97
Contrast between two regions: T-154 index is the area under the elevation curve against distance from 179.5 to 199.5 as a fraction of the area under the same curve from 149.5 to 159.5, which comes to 2.6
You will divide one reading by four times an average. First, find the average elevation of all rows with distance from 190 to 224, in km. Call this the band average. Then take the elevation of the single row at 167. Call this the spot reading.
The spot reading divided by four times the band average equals 0.18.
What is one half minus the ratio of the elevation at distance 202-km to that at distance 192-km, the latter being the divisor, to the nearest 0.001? -0.481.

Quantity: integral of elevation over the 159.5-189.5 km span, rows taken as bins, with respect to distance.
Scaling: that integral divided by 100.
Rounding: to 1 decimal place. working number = 8.0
